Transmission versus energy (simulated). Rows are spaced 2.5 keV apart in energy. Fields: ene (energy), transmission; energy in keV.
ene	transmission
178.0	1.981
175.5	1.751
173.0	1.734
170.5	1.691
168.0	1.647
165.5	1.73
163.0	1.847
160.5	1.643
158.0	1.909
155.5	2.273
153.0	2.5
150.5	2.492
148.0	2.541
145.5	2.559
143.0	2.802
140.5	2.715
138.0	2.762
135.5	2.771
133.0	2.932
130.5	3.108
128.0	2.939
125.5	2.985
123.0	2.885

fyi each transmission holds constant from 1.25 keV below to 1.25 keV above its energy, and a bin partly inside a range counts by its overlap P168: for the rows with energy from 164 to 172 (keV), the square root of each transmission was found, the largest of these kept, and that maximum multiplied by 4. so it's 5.3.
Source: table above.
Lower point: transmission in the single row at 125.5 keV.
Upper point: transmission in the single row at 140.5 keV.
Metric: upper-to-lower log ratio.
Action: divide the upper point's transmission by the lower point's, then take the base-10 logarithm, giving -0.041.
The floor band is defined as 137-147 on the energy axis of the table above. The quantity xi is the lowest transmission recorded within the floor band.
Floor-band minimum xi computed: 2.559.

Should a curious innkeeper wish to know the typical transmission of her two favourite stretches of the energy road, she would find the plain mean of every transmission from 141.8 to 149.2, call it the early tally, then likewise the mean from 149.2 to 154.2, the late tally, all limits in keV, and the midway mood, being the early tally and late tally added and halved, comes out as 2.6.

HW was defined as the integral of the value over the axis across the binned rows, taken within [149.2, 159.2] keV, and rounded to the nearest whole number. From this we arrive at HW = 23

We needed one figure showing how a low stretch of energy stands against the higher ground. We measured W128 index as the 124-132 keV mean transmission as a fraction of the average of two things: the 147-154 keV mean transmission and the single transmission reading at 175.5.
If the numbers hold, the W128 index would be 1.41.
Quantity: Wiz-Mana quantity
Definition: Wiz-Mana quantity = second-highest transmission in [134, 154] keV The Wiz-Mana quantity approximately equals 2.771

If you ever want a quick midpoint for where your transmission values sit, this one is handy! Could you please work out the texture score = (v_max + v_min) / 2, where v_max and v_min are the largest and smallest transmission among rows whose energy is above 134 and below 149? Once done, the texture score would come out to 2.67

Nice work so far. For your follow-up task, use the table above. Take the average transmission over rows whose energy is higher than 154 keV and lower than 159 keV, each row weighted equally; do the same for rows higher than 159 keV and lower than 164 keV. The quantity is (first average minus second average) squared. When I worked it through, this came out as 0.1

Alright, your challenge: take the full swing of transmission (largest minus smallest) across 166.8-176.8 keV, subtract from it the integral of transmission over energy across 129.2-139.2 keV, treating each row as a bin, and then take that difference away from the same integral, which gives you 57.8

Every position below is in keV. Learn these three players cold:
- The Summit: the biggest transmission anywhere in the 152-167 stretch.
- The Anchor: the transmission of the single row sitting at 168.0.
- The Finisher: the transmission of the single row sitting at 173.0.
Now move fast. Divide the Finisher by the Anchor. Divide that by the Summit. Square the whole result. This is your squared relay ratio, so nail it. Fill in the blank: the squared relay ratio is 0.18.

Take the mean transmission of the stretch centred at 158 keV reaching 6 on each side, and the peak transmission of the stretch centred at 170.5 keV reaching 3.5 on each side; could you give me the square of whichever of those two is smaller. 3.0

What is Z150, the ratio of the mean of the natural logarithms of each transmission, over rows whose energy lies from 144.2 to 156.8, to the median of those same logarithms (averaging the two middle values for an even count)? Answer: 0.987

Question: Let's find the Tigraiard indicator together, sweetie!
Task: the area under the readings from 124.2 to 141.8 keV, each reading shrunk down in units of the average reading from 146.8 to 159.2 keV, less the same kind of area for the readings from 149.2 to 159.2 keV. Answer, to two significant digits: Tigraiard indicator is 12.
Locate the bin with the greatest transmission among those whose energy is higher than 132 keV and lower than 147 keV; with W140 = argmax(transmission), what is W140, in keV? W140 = 133.0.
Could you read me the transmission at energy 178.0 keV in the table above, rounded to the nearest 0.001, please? 1.981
